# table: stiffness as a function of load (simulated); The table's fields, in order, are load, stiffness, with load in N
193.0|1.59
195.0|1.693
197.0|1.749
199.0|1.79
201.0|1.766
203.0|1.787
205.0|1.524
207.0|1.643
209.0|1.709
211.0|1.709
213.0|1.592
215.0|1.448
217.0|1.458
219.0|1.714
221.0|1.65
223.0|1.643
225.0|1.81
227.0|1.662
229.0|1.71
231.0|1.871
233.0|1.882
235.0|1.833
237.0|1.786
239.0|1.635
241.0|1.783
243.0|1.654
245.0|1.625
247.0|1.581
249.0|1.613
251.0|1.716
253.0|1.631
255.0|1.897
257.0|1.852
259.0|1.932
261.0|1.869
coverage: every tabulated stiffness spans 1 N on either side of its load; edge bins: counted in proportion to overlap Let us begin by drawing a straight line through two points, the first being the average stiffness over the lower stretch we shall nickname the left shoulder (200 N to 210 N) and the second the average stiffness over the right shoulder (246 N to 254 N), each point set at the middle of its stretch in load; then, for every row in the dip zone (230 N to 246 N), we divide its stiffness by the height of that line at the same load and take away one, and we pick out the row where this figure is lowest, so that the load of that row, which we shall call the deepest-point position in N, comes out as 245.0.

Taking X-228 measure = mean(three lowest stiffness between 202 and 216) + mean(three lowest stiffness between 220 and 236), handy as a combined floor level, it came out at 3.173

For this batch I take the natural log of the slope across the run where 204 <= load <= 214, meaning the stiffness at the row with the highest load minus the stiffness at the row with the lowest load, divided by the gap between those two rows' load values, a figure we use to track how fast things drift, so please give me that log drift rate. -4.8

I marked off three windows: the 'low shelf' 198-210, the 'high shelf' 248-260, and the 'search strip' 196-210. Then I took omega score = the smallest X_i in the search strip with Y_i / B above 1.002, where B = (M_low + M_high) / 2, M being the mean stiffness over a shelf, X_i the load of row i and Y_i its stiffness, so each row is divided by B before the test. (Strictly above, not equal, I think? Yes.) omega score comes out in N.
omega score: 197.0 N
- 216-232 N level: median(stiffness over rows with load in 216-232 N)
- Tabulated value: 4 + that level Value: 5.69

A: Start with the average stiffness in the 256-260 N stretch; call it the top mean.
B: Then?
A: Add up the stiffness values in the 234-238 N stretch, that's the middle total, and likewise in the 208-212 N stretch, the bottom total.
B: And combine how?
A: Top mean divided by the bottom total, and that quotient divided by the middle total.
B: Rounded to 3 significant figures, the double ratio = 0.153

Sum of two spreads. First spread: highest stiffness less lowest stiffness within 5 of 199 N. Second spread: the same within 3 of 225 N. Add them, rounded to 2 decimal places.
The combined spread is 0.26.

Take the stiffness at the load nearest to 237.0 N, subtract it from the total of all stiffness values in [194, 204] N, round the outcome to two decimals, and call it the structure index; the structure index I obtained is 7.00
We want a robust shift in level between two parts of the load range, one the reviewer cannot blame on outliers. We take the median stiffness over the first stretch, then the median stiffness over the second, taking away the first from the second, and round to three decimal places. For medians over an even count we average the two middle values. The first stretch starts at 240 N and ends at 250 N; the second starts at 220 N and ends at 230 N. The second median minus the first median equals 0.037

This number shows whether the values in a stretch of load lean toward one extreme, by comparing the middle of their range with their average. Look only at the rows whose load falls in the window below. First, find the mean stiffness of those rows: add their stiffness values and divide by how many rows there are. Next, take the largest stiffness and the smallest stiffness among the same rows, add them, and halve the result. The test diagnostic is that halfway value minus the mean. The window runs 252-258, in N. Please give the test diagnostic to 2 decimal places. -0.03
